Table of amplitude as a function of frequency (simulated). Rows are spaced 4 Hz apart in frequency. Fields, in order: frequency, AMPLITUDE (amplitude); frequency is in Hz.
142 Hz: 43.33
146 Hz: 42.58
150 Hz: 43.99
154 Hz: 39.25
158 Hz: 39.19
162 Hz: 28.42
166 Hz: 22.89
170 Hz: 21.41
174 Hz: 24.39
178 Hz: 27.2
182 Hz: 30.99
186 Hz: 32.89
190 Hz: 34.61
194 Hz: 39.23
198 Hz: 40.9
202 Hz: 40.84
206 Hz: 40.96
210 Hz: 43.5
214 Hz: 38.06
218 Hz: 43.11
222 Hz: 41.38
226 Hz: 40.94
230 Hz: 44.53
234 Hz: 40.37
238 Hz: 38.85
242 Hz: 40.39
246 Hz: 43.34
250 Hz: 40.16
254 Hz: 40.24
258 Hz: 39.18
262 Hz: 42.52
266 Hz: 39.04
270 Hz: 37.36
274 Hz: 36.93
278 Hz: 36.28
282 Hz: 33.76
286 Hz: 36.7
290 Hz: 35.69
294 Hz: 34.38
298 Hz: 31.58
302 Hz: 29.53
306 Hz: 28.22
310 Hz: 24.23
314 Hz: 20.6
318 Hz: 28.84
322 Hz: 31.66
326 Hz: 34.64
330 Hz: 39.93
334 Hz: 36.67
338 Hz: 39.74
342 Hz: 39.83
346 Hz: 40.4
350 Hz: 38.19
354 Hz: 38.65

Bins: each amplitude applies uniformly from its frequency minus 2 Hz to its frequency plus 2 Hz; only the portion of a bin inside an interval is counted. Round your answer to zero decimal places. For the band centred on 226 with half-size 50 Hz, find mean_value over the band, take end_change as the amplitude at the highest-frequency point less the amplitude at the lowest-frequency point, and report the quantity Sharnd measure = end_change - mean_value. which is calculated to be -29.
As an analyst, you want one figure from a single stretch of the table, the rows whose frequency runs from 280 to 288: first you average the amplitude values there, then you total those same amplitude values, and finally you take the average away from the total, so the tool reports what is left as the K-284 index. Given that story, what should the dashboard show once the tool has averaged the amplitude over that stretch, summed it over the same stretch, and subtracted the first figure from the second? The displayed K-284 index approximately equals 35.2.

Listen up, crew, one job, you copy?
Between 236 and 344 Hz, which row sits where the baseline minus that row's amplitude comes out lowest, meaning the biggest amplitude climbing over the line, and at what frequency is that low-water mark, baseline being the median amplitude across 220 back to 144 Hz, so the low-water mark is 246 Hz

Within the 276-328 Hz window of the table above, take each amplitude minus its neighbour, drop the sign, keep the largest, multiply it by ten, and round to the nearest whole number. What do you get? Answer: 82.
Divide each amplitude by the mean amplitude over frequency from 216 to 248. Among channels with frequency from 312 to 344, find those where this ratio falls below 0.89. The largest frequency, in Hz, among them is 334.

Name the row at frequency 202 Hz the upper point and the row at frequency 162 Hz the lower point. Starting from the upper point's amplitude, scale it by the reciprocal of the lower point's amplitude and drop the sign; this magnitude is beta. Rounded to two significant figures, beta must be 1.4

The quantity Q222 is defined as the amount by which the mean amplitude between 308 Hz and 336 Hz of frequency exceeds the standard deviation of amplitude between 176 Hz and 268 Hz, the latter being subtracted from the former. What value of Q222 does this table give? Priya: 26.8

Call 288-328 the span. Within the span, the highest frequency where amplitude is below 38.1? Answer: 326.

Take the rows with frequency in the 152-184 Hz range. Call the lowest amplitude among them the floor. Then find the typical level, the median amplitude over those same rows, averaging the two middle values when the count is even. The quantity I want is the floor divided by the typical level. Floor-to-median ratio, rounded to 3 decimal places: 0.770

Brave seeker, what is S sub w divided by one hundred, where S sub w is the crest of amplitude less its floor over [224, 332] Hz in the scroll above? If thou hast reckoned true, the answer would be 0.24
